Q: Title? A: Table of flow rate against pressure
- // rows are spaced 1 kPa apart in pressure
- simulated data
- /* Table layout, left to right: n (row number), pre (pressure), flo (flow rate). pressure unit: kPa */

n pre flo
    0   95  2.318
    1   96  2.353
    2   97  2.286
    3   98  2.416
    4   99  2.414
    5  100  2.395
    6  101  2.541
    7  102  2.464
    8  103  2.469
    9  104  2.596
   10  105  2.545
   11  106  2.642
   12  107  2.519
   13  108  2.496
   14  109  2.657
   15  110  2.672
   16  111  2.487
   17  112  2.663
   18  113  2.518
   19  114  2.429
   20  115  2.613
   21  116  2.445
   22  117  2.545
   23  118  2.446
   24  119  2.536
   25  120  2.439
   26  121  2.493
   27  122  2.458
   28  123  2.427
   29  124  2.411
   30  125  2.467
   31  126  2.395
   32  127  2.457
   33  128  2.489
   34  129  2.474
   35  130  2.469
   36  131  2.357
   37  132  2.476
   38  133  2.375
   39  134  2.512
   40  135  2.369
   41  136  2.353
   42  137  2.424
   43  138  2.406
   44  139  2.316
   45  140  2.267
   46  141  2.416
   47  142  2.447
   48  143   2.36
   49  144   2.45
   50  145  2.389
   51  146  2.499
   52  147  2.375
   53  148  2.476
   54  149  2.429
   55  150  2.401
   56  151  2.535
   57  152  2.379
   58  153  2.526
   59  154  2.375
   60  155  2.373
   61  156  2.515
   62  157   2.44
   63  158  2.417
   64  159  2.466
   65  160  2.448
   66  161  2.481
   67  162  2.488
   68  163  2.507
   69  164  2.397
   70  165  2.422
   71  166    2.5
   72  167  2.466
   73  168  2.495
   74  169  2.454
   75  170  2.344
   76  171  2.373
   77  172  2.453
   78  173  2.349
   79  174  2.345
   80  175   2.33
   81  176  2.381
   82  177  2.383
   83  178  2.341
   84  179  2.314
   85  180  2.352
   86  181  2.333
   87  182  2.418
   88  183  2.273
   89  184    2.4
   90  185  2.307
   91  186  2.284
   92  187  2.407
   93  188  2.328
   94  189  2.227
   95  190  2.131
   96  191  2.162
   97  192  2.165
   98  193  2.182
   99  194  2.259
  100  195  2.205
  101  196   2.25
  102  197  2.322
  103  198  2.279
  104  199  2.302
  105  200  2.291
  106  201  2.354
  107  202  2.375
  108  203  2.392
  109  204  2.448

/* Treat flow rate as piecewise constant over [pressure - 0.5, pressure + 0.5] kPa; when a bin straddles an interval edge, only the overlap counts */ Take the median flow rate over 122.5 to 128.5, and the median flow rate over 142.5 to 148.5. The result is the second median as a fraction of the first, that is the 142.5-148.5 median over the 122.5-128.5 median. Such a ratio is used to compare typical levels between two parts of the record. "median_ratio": 0.99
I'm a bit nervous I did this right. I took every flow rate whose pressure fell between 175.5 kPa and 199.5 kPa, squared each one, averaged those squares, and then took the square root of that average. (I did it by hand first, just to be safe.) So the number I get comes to 2.29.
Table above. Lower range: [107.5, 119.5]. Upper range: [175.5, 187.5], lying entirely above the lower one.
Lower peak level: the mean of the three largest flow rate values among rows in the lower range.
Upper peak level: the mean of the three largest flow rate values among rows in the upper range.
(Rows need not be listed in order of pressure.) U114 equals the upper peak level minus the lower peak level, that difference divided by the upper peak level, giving -0.11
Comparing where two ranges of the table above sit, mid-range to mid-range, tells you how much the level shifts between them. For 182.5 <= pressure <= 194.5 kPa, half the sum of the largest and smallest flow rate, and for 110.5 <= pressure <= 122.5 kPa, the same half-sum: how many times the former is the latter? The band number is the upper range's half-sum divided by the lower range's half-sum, 0.89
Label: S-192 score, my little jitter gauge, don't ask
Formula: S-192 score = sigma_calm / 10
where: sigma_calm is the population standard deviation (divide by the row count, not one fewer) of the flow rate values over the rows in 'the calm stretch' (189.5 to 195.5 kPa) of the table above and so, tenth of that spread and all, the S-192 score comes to 0.0040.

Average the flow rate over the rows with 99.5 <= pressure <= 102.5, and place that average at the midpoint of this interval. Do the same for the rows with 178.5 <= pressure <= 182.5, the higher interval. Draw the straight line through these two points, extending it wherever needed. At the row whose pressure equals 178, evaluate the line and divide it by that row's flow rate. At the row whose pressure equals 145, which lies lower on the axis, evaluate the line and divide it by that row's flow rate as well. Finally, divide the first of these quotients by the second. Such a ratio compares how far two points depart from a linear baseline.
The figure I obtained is 1.00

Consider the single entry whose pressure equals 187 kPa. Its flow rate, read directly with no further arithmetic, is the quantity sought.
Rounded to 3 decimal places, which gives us 2.407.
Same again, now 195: 2.205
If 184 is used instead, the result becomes 2.400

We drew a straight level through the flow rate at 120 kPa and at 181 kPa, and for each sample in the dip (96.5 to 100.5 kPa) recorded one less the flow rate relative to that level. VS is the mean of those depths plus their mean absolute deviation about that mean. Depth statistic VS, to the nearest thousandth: 0.059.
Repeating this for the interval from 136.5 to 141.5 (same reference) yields 0.041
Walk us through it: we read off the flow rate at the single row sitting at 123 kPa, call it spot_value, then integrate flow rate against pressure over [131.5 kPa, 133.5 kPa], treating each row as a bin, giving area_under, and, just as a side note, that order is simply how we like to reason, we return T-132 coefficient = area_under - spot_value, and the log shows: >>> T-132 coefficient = 2.42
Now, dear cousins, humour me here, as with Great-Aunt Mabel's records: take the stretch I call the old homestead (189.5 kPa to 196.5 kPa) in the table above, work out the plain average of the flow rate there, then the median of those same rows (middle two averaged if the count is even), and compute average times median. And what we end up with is 4.79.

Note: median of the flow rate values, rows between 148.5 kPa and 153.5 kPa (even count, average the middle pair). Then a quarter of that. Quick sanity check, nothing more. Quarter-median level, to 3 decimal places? 0.607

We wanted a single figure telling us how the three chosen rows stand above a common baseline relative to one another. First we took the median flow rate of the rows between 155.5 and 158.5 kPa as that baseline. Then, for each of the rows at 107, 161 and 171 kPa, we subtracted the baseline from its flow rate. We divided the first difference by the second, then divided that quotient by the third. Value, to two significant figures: -29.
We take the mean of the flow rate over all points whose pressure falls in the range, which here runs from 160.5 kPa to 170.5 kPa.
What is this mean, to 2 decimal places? 2.46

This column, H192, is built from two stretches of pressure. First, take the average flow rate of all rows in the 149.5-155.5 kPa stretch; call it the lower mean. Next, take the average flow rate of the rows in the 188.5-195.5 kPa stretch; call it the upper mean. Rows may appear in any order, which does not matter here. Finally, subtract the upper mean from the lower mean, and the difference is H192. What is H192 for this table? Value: 0.24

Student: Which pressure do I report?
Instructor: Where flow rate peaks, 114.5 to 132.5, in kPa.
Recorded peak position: 115 kPa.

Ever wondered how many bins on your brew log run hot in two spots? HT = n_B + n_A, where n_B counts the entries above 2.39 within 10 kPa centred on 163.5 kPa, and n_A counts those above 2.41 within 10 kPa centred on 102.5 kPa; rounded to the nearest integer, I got 19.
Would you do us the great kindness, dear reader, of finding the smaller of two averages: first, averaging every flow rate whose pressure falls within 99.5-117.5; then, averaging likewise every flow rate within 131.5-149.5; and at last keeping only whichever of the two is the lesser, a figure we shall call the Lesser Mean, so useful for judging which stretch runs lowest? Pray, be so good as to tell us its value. 2.41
